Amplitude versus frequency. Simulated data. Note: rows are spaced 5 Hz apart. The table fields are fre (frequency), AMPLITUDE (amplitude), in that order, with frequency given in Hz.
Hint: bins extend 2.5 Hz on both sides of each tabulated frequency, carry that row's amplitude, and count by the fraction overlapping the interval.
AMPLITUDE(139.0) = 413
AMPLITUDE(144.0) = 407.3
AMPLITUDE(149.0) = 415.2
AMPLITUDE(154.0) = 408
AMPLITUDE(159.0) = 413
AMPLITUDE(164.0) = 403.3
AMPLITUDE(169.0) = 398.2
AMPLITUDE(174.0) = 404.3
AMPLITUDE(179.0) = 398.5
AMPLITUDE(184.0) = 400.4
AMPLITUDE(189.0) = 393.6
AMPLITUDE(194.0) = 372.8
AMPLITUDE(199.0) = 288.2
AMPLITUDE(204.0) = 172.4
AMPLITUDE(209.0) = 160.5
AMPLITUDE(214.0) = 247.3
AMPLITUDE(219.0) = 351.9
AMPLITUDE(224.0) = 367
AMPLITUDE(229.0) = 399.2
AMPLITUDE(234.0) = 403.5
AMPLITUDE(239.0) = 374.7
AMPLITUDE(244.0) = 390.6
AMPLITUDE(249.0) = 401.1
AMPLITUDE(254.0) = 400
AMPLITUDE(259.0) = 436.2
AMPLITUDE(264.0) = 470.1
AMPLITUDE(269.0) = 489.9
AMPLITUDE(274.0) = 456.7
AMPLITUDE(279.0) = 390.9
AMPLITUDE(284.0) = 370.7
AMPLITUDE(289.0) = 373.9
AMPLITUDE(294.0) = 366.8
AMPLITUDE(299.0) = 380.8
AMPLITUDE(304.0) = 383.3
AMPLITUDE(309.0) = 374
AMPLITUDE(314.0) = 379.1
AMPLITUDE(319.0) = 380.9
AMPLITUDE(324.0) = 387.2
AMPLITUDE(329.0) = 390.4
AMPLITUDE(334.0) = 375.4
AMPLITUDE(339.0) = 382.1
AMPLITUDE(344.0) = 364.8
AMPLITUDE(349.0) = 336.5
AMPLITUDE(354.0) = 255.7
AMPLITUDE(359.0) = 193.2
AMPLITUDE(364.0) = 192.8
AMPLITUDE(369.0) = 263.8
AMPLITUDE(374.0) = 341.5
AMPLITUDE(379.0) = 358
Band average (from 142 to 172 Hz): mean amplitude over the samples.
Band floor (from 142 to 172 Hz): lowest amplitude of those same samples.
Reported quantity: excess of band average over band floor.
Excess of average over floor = 9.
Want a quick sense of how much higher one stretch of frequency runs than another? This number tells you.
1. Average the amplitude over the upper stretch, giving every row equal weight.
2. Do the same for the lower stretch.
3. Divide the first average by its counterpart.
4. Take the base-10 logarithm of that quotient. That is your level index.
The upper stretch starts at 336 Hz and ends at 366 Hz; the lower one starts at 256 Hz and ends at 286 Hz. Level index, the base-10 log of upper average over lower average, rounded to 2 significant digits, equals -0.18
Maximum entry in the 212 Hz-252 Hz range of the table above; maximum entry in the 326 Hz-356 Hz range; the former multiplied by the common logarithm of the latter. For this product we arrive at 1046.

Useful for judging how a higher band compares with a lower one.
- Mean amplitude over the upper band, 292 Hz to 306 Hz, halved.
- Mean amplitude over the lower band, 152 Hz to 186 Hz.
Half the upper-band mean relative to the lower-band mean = 0.5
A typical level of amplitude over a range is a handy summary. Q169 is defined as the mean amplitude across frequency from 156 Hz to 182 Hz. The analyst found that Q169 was 403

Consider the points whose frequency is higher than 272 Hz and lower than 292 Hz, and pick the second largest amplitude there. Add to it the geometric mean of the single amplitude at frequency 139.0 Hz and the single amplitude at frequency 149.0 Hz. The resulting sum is 805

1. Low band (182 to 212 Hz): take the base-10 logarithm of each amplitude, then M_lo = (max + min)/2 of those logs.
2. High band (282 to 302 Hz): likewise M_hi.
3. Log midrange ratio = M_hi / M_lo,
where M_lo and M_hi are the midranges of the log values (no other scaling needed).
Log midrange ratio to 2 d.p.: 1.07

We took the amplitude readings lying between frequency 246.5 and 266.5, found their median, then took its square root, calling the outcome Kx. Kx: 20.5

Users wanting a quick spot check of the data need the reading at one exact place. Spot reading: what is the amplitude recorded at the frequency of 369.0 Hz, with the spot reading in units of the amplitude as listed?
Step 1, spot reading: 263.8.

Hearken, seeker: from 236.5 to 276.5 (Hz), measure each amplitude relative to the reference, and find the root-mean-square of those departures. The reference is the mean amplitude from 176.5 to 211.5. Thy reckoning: 122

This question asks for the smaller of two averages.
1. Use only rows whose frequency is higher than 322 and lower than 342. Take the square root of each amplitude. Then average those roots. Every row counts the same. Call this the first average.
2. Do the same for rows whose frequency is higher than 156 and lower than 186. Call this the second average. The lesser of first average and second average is 19.6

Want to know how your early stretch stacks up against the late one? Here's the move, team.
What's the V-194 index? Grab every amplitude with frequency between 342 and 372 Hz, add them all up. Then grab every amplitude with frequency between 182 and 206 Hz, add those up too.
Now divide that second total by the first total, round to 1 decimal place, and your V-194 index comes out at 1.0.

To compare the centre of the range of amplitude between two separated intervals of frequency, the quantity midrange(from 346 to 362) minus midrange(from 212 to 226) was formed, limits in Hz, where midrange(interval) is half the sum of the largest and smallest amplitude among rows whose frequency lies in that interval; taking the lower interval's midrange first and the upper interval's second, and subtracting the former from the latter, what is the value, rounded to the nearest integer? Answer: -42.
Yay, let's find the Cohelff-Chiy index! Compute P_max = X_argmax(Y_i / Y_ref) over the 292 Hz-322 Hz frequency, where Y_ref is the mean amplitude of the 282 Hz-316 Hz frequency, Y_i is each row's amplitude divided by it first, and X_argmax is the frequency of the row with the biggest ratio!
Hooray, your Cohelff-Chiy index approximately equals 304.0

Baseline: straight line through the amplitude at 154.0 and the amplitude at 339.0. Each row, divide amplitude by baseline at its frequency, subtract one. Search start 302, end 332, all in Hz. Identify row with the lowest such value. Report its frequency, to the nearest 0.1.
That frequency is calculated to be 309.0 Hz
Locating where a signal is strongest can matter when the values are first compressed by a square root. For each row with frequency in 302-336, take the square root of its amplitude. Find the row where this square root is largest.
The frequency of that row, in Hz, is 329.0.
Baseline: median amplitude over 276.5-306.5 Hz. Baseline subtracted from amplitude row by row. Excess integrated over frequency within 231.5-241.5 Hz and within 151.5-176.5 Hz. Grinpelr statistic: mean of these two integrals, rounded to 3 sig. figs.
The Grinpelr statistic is 409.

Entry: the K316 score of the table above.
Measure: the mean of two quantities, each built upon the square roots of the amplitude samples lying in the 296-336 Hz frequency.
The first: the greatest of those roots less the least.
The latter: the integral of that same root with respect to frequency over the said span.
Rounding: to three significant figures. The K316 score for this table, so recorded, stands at 391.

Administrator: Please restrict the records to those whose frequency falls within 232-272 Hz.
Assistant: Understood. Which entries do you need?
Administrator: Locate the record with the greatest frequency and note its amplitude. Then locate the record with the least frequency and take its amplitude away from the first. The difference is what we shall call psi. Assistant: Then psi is 86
